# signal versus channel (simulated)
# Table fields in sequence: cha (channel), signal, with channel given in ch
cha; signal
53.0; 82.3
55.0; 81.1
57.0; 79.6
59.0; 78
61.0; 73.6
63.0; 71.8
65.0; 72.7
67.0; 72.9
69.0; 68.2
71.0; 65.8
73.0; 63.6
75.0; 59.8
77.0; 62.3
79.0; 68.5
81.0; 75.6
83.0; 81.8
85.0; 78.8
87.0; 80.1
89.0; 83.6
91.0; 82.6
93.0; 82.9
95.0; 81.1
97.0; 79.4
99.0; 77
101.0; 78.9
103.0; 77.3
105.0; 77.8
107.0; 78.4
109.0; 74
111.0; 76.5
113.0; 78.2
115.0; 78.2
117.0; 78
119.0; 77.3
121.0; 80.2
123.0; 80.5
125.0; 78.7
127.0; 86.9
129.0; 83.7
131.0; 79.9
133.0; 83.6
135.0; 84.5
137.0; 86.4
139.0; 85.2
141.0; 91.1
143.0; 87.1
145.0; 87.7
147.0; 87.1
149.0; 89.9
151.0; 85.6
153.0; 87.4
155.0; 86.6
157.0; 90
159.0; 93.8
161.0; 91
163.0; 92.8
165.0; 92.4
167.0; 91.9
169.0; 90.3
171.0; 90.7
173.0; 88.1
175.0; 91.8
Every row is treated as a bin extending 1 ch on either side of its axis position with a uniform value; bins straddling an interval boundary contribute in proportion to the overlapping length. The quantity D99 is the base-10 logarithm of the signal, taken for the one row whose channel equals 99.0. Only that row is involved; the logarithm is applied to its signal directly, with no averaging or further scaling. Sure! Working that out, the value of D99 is 1.89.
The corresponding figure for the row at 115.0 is 1.89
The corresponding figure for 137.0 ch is 1.94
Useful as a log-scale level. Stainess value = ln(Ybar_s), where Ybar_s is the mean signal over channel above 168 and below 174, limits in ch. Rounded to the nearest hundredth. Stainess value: 4.50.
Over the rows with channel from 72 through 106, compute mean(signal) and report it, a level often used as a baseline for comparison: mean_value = 76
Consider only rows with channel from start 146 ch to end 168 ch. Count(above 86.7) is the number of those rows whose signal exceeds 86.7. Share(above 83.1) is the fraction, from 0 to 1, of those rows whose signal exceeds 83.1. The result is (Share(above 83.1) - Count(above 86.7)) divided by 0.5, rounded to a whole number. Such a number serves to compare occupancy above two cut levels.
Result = -16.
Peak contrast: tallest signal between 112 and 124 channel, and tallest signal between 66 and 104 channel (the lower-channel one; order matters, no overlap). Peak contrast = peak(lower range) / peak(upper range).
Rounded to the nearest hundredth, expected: 1.04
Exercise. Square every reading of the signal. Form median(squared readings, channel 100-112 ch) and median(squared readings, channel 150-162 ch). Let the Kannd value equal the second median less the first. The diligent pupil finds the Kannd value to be 1855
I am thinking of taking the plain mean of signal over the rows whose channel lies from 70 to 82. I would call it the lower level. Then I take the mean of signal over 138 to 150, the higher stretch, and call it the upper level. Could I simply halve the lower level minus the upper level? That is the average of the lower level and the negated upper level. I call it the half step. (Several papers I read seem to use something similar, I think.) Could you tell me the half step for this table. -11.0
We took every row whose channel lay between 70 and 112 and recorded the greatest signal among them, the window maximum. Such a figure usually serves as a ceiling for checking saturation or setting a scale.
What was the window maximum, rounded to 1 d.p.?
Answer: 83.6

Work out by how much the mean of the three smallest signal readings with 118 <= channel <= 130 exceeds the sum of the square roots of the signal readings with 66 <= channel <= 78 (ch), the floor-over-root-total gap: 30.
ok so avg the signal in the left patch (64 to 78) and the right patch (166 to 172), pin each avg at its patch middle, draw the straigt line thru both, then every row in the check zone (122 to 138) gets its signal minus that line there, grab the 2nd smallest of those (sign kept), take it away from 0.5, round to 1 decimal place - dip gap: 1.8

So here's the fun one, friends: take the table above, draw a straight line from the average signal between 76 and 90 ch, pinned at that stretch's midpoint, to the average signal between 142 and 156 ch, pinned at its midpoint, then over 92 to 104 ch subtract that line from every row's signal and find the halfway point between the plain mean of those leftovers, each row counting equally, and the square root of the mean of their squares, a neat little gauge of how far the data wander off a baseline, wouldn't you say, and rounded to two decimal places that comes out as 1.89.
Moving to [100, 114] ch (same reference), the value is 0.30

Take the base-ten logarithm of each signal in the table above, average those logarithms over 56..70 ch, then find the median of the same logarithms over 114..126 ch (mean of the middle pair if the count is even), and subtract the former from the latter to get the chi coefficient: 0.03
